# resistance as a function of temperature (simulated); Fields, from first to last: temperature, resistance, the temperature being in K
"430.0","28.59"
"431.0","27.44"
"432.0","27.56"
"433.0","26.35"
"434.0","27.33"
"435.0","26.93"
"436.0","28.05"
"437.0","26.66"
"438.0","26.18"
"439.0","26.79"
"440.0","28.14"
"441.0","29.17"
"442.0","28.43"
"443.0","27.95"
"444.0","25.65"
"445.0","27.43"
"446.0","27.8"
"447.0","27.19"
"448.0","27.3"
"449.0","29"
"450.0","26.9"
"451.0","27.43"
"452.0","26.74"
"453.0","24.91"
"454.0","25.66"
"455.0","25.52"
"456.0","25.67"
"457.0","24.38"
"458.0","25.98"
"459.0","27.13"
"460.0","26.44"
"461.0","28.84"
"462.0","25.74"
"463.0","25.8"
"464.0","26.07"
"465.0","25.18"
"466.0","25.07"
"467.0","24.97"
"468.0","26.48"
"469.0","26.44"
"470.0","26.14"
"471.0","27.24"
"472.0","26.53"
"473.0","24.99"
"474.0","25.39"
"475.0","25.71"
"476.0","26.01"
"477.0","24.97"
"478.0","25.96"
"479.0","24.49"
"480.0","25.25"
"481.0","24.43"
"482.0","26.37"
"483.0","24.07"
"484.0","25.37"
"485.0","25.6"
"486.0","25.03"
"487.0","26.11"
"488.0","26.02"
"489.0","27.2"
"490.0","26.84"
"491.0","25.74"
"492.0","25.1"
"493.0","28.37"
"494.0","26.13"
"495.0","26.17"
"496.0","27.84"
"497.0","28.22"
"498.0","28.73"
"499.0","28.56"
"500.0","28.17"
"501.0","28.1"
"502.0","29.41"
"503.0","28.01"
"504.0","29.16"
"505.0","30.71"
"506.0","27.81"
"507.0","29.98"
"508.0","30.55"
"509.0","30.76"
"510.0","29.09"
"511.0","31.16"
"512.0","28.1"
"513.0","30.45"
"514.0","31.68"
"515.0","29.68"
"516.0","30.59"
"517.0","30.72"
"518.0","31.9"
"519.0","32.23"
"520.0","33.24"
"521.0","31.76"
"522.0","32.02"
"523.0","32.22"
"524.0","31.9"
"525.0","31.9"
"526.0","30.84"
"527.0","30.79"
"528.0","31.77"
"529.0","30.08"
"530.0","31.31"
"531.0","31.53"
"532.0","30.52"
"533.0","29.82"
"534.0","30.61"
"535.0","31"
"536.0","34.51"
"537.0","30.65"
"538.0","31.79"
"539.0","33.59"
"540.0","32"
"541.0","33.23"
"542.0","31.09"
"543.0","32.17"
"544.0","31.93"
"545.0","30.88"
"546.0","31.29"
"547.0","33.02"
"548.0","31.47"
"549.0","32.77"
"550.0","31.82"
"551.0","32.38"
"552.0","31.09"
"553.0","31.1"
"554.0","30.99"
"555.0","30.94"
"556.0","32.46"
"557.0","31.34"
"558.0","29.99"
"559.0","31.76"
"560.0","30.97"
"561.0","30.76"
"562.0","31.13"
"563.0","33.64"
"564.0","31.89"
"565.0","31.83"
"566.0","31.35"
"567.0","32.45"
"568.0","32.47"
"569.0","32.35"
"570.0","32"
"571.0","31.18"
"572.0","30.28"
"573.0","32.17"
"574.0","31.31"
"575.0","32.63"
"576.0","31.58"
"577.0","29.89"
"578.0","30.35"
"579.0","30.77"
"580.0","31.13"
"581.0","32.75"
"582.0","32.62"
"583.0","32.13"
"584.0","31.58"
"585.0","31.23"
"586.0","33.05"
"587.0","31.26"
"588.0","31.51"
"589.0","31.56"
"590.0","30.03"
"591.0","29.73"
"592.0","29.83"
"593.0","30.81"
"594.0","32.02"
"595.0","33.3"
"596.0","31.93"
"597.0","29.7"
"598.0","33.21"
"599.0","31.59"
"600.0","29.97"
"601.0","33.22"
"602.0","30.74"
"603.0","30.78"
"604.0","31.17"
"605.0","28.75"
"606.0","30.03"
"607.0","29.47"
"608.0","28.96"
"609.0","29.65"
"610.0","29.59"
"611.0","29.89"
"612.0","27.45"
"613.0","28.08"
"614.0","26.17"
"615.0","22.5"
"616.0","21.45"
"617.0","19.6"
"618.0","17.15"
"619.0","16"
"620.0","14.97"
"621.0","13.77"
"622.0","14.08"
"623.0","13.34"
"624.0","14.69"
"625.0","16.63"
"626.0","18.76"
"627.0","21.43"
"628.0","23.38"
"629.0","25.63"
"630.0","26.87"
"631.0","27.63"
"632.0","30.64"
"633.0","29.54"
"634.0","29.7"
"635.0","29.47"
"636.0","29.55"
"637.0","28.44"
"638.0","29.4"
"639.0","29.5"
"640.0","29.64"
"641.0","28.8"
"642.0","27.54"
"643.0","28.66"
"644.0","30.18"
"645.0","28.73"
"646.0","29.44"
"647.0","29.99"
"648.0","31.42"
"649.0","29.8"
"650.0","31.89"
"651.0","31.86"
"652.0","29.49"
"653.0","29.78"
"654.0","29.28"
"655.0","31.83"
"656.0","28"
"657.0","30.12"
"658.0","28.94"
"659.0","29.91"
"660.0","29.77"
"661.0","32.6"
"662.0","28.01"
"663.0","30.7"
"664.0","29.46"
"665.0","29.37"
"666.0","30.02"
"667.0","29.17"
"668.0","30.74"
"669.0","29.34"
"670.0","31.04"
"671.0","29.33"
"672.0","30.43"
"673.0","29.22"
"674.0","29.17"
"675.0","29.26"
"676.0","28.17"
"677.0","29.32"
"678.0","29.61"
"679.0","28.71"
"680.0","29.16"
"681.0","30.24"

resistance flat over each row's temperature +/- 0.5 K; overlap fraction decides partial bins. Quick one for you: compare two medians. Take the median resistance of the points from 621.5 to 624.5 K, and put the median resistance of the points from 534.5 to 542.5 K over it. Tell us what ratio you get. 2.27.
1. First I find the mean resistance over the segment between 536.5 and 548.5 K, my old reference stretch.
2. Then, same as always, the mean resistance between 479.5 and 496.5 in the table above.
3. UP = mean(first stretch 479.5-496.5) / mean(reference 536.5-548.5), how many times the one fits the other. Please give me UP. 0.81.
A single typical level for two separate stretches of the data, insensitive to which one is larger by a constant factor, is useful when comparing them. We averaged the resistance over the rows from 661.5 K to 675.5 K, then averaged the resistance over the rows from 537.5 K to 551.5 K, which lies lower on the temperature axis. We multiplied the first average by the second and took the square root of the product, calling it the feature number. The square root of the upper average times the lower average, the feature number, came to 30.9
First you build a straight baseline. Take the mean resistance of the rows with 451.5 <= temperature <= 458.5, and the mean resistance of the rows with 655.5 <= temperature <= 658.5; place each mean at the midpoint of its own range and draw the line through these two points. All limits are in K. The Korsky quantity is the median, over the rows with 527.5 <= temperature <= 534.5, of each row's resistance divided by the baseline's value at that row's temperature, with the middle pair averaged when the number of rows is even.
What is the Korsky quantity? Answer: 1.14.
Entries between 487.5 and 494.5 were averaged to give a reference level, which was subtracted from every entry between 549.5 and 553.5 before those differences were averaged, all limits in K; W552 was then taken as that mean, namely 5.1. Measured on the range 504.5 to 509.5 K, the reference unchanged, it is 3.5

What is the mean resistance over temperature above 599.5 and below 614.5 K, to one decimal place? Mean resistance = 29.6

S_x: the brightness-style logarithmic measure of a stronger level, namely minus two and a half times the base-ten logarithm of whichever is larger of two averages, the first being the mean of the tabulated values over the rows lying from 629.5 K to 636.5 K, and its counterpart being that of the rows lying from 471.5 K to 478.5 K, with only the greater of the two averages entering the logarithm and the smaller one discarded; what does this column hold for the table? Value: -3.66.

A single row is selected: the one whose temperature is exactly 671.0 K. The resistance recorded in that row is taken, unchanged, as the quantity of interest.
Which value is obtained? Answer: 29.33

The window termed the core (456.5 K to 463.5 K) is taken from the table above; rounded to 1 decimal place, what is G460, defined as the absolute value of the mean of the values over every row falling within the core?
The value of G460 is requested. 26.3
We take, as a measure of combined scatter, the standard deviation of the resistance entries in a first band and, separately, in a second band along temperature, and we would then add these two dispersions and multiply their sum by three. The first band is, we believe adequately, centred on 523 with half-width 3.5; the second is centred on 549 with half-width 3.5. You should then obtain 4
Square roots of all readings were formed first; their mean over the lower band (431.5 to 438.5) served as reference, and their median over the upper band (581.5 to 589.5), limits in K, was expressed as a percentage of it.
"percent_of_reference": 108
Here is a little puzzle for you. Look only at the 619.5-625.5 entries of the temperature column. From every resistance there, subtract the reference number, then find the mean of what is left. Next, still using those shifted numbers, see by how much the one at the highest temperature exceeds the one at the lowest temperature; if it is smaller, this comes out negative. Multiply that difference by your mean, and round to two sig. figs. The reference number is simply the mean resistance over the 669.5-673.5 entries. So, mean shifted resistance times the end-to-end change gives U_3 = -26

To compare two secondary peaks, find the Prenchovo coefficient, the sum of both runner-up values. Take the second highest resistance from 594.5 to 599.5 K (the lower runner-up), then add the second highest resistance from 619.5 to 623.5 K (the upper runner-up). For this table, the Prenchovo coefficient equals 47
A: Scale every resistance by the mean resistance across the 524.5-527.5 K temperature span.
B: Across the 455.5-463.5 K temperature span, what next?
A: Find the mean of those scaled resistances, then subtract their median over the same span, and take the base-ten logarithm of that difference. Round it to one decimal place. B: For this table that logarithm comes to -1.9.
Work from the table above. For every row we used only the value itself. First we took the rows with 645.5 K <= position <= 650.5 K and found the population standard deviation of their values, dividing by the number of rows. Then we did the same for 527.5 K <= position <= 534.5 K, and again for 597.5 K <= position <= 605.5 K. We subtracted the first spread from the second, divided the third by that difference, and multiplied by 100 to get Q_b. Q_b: -517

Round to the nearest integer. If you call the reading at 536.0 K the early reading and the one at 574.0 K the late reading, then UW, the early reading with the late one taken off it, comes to 3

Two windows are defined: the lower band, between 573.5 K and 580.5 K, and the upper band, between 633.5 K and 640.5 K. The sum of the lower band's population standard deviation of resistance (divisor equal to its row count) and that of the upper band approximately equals 1.22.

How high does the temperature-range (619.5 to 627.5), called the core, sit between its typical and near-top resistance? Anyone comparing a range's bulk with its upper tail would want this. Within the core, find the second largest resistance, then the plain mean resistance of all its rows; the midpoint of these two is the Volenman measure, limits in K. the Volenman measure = 17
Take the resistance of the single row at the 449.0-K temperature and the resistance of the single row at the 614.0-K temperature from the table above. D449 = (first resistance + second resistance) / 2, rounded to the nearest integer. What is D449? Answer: 28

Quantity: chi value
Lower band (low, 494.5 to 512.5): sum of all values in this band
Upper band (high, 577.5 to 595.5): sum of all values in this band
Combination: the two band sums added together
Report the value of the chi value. 1086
